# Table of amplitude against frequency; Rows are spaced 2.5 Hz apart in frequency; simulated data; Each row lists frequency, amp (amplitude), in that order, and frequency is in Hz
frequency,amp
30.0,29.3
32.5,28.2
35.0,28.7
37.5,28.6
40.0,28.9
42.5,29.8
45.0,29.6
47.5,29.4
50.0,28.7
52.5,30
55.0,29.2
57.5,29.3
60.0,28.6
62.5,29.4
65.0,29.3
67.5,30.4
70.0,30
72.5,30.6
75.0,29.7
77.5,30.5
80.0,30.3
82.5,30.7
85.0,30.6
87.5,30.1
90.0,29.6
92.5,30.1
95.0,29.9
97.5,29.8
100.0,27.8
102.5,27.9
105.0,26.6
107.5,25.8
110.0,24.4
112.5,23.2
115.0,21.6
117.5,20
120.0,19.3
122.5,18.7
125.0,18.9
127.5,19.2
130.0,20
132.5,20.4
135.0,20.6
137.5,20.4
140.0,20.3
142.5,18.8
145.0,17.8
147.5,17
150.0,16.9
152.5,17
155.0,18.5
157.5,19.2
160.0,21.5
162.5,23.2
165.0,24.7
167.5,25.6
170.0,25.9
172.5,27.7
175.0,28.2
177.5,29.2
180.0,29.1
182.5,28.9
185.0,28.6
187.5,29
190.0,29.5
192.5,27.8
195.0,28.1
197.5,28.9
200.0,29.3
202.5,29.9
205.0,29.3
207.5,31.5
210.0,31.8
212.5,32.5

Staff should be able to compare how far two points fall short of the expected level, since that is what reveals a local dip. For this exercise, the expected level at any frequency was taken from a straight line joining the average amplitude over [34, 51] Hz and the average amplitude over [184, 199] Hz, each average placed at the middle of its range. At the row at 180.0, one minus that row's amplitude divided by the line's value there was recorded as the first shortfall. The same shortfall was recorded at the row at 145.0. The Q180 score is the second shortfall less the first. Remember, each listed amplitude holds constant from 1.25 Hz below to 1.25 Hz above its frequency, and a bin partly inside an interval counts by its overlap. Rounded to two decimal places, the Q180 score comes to 0.40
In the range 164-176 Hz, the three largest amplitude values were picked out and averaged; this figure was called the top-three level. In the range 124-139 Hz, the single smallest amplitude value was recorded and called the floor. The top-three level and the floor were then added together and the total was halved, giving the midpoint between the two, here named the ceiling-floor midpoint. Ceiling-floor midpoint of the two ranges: 23.1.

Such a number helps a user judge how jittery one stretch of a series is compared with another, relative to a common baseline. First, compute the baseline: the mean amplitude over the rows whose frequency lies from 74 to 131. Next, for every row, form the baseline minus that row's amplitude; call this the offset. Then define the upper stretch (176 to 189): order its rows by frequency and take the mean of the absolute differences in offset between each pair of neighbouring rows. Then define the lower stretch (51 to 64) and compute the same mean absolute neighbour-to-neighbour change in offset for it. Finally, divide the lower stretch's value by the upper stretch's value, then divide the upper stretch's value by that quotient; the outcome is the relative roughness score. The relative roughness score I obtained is 0.1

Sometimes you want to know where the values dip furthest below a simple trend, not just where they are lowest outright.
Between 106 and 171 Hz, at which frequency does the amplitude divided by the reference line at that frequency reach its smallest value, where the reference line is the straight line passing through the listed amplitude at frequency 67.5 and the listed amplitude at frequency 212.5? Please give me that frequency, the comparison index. 150.0 Hz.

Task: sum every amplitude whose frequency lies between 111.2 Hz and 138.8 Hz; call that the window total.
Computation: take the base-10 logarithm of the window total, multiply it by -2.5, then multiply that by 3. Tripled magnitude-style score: -17.6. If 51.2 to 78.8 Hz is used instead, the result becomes -18.9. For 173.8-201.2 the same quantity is -18.8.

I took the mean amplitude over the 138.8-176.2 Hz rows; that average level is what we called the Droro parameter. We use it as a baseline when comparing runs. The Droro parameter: 21.5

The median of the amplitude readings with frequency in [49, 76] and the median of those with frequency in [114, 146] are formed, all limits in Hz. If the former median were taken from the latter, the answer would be -9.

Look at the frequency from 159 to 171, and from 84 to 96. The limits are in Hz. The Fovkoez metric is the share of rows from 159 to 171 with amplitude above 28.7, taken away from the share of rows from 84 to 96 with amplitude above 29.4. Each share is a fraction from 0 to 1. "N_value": 1.0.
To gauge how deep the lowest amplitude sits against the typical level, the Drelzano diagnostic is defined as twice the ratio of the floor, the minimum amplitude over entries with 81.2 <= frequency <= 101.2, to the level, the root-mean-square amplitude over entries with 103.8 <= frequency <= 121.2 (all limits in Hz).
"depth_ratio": 2.40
